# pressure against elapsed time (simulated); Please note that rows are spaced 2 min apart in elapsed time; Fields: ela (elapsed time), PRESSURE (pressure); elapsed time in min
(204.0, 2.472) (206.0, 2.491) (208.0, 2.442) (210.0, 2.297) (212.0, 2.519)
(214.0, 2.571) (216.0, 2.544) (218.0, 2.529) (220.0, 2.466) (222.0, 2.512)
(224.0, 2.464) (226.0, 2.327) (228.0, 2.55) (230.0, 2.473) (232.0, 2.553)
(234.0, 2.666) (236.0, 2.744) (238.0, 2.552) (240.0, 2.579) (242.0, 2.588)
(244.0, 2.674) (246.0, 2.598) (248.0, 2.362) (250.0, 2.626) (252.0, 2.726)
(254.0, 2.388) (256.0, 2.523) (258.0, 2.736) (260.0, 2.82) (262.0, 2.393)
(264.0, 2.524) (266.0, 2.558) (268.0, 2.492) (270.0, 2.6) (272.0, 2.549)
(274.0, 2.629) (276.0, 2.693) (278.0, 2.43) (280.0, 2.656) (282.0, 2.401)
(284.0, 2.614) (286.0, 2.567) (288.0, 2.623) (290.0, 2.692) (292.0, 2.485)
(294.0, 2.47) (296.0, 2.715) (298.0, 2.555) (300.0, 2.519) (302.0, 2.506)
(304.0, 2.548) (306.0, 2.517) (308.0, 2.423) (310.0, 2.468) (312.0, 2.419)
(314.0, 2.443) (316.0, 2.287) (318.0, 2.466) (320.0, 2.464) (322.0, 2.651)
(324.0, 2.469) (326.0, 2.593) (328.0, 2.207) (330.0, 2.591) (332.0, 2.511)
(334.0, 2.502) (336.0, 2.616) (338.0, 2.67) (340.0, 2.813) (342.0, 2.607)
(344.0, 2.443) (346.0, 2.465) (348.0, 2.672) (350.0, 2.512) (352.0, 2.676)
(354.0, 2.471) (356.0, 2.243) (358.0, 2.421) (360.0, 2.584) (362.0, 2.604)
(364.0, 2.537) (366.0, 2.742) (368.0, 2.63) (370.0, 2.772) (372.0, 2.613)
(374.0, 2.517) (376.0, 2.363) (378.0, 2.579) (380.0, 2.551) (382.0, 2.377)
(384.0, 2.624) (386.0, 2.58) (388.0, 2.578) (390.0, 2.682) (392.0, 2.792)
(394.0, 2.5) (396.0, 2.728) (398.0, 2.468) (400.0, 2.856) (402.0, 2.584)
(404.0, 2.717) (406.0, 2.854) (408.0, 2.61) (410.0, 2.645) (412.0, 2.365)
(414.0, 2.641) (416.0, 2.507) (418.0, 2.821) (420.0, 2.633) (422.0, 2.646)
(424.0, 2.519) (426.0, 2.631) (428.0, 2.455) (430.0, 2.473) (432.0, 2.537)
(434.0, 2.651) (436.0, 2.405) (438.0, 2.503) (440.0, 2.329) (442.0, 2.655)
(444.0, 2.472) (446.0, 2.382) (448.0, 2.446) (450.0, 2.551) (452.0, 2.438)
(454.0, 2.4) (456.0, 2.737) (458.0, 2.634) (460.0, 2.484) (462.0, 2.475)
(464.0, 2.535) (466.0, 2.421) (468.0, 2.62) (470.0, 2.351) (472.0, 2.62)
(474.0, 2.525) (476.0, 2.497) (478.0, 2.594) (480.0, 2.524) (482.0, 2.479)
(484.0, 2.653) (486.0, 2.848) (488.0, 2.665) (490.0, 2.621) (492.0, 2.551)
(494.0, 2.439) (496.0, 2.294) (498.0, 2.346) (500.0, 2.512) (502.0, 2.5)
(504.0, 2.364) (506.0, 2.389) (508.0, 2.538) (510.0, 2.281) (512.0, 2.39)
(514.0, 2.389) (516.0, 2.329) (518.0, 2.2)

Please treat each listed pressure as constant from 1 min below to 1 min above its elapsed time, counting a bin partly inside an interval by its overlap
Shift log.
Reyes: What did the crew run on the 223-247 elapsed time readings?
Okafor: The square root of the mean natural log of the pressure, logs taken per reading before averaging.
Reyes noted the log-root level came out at 0.970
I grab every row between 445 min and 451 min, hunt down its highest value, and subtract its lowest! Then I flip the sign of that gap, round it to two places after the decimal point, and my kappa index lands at -0.17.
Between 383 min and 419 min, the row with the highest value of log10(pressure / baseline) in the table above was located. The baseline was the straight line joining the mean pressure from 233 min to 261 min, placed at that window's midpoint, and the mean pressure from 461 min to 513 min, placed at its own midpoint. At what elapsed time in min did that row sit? 406.0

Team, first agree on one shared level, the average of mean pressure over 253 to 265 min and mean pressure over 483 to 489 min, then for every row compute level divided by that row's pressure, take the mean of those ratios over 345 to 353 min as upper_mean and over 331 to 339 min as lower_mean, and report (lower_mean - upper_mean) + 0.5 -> 0.502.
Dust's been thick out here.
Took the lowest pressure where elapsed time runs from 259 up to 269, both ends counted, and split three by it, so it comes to 1.25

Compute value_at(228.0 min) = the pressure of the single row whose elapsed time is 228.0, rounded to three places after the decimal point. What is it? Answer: 2.550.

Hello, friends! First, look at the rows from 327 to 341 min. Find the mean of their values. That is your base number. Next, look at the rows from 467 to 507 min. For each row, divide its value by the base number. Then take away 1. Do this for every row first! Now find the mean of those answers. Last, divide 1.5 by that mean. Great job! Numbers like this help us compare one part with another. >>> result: -98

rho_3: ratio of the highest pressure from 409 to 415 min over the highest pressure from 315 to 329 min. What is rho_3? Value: 1.00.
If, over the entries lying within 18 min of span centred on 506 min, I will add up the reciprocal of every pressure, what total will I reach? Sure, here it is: 3.7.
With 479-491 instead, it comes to 2.3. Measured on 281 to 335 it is 10.8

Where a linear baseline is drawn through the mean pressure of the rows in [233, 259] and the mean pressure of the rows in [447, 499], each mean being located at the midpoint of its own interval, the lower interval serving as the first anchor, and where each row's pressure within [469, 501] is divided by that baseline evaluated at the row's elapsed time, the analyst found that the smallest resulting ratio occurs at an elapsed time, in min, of 496.0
